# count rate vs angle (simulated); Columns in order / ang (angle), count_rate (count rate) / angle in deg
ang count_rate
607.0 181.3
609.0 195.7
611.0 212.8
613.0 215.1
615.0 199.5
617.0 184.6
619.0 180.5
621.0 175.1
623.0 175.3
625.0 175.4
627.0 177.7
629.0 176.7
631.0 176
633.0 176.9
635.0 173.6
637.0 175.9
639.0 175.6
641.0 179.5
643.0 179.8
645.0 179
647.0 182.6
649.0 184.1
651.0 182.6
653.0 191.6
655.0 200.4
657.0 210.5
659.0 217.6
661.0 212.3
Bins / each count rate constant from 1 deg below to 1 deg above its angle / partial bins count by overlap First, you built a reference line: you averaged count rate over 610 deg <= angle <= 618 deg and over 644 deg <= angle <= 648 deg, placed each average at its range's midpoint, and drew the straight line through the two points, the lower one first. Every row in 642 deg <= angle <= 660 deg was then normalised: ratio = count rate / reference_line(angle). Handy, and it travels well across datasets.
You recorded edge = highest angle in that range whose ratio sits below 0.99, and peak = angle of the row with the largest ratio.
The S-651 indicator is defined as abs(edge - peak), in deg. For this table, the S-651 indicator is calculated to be 14 deg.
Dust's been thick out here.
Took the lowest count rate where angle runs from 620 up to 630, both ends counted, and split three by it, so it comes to 0.0171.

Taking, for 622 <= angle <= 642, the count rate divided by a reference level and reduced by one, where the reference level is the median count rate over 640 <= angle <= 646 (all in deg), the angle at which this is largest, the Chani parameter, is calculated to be 641.0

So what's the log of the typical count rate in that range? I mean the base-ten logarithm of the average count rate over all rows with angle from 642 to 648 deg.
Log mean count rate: 2.26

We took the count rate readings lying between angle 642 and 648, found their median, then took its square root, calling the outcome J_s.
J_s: 13.4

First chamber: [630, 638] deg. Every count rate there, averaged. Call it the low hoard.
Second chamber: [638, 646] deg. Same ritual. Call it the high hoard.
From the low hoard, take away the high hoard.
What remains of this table -3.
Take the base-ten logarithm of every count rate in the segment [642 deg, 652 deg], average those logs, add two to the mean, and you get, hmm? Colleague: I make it 4.26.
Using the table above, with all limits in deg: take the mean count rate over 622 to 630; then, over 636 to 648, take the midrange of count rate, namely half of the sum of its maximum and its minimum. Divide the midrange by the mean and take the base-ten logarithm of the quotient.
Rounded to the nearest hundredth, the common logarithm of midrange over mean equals 0.01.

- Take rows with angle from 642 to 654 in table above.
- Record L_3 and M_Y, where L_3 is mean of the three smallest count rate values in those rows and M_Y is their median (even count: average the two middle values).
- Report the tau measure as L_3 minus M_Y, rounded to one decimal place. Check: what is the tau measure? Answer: -2.1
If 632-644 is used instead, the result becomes -1.4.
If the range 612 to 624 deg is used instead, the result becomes -5.6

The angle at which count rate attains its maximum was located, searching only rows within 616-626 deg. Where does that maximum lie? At 617.0 deg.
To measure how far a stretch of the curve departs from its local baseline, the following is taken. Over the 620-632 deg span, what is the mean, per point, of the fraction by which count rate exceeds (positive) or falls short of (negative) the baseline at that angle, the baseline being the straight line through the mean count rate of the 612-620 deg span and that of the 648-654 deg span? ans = -0.085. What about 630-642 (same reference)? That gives -0.072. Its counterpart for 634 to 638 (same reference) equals -0.080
